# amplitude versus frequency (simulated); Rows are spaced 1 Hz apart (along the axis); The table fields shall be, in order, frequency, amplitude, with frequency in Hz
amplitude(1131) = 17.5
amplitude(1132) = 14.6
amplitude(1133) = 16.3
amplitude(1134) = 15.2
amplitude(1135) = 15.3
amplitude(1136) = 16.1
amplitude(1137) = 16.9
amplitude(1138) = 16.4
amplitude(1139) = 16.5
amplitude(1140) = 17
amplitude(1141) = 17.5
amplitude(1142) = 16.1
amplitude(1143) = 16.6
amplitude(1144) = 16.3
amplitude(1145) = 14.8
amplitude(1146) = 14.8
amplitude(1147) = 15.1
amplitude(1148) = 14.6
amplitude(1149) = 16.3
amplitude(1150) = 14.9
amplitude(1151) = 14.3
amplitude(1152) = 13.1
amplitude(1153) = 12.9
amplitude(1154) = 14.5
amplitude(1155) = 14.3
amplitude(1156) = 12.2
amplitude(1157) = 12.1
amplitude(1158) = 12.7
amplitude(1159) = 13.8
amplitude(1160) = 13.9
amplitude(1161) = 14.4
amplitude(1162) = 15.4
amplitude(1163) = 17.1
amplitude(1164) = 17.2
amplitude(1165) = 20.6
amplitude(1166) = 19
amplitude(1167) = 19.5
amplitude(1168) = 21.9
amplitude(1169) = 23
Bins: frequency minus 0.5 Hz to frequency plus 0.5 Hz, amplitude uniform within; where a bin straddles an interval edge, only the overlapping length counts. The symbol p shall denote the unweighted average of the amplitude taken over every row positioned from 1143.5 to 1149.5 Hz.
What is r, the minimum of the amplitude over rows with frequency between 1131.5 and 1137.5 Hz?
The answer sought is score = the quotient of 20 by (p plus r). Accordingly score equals 0.67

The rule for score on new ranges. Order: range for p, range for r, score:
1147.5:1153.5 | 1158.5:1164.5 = 0.71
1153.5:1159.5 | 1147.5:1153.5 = 0.76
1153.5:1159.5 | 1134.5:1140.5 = 0.70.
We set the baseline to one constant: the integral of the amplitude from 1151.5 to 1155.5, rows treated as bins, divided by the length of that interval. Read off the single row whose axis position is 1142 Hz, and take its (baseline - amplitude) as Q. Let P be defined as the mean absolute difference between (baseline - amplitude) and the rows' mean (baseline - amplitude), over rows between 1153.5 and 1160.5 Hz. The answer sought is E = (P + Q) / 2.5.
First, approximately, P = 0.9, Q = -2.4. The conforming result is -0.6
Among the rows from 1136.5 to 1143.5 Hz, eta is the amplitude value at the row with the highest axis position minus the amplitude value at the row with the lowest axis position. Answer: -0.3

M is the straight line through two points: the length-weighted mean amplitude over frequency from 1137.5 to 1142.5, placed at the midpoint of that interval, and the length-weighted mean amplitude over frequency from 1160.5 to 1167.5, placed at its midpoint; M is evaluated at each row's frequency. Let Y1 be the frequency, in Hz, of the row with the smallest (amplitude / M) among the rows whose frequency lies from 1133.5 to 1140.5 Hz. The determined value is 1134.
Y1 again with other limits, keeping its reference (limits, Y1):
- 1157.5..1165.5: 1158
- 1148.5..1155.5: 1153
